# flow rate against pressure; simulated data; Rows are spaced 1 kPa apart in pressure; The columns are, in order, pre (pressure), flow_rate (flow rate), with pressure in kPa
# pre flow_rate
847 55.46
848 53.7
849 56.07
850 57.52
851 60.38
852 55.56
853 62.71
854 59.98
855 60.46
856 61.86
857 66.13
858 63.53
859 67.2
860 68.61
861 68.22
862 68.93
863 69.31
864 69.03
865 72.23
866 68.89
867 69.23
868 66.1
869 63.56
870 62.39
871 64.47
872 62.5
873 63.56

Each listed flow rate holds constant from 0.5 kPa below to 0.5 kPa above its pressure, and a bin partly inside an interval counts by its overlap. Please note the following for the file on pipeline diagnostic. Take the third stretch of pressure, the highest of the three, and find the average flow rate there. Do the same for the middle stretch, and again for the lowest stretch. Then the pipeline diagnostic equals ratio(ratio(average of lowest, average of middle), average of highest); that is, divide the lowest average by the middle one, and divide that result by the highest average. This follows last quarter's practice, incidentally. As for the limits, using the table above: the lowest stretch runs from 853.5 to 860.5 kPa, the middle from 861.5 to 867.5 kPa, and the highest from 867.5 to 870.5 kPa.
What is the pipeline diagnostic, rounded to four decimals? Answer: 0.0144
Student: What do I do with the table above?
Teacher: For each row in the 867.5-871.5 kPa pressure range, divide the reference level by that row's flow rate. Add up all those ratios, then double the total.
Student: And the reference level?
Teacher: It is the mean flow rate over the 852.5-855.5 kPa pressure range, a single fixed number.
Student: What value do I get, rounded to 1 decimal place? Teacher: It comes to 7.6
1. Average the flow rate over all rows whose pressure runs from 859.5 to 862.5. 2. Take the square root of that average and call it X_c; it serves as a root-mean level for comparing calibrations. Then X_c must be 8.3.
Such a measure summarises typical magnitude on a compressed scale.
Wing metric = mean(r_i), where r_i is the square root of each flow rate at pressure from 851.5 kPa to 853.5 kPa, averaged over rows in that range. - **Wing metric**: 7.7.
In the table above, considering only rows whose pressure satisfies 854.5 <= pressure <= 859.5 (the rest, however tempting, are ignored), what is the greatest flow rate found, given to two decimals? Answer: 67.20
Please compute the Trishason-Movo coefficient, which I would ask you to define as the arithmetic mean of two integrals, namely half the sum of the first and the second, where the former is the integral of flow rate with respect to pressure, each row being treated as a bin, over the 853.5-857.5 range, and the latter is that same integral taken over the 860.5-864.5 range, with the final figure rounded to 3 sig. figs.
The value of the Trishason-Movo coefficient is 262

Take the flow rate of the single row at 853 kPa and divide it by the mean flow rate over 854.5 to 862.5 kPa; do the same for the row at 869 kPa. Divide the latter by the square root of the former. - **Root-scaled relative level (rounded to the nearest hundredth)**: 0.99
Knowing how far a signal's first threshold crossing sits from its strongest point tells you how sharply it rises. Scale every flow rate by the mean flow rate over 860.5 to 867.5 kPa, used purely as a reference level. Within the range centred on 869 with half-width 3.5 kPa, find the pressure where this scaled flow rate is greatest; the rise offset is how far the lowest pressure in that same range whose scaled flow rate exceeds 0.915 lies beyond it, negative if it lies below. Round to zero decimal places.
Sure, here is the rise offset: -1 kPa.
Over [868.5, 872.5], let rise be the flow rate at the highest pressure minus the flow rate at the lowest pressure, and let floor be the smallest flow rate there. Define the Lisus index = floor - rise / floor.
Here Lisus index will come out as 62.4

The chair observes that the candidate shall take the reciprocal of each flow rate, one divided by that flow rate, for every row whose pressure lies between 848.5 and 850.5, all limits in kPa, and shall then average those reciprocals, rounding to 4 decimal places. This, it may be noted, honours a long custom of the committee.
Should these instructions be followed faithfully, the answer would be 0.0176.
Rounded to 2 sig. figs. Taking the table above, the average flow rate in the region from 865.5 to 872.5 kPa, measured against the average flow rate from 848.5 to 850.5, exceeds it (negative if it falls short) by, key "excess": 8.5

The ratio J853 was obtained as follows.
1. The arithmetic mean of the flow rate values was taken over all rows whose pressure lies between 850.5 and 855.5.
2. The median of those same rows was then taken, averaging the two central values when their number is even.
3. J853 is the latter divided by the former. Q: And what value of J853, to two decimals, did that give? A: 1.01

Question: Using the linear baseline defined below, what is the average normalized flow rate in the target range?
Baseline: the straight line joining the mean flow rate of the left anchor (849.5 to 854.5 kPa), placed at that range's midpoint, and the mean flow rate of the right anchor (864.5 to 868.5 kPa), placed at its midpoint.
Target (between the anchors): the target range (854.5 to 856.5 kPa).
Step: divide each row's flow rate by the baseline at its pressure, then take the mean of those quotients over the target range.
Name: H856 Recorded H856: 0.99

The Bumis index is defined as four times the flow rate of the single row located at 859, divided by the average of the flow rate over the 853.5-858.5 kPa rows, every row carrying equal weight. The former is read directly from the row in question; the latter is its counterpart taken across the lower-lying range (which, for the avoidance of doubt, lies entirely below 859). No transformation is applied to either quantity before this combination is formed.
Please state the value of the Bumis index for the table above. 4.3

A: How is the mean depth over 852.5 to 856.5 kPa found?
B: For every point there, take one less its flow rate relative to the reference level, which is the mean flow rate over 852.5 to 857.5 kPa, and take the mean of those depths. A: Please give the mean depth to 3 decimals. 0.016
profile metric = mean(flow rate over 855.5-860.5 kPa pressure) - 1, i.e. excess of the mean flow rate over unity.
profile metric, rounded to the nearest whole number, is 64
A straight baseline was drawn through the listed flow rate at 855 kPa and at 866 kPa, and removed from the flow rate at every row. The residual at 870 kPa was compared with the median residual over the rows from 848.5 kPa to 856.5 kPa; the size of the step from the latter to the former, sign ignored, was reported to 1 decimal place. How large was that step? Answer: 10.0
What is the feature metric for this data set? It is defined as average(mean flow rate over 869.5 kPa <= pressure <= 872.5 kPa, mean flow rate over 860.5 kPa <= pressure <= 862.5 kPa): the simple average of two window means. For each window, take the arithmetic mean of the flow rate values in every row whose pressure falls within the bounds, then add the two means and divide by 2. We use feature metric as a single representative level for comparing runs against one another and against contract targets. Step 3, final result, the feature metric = 65.8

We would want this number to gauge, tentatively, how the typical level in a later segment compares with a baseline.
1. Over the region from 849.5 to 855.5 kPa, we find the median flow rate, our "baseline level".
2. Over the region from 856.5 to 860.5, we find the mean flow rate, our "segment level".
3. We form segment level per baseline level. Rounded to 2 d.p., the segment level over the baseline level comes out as 1.10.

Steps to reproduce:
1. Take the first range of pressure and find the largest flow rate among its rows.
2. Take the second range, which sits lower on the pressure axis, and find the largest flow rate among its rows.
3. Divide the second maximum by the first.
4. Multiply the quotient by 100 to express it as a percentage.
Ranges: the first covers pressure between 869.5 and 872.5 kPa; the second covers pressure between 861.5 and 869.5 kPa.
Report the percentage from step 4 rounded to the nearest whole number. 112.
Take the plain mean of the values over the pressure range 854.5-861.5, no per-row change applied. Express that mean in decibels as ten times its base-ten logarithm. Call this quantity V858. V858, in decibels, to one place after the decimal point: 18.1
